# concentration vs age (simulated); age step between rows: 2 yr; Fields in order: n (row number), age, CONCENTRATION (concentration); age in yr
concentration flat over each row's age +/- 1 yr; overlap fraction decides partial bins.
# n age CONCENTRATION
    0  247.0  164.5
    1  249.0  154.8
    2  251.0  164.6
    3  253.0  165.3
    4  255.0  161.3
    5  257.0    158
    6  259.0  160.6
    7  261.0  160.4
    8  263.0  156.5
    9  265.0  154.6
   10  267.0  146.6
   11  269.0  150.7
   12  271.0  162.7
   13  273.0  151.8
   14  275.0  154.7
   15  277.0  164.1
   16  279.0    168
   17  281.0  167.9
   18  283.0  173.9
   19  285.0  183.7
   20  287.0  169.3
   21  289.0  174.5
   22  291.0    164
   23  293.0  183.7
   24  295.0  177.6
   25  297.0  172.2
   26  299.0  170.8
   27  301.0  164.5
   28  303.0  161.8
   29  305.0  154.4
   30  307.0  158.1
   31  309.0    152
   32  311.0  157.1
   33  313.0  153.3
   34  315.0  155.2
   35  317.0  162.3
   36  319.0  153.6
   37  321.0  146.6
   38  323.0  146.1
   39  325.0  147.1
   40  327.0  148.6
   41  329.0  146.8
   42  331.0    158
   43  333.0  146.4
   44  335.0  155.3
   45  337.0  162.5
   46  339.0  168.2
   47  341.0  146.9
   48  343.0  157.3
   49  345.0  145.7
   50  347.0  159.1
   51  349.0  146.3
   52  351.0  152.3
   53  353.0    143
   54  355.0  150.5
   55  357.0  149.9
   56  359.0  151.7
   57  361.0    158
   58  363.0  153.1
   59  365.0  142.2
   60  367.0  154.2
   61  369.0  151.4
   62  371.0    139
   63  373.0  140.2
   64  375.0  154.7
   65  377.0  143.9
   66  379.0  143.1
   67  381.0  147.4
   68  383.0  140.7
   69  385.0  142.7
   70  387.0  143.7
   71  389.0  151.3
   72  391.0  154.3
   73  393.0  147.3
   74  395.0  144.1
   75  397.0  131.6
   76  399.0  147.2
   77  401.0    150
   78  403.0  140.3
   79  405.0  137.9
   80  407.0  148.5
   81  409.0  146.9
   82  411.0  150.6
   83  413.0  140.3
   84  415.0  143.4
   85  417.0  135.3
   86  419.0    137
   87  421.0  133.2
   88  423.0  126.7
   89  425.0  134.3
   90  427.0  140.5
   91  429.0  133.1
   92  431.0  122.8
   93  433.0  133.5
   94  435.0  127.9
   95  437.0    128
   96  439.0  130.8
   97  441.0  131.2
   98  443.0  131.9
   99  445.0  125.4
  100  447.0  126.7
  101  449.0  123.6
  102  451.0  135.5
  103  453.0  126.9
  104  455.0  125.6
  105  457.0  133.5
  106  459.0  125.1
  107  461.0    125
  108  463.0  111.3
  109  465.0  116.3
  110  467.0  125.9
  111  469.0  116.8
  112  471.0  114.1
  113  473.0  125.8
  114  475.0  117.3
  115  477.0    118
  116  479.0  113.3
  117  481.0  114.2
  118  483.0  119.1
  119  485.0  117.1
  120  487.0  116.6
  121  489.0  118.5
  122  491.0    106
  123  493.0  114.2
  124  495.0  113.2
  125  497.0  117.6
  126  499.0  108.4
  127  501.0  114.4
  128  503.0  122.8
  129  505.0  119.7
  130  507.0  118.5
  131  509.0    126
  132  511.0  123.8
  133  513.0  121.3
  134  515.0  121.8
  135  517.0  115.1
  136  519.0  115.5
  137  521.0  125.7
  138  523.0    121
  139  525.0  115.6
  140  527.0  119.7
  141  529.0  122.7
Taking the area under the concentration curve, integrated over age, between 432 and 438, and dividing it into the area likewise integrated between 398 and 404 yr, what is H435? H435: 1.12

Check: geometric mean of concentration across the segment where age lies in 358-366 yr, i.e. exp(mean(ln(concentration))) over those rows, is 151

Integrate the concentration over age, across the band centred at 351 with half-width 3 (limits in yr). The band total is 883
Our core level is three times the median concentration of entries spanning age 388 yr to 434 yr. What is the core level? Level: 421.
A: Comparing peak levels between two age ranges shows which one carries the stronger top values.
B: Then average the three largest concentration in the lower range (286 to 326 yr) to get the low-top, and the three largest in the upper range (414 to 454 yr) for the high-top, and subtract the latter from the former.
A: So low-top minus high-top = 38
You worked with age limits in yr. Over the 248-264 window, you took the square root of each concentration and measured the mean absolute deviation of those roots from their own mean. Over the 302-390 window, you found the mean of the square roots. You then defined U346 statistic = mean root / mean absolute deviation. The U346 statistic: 110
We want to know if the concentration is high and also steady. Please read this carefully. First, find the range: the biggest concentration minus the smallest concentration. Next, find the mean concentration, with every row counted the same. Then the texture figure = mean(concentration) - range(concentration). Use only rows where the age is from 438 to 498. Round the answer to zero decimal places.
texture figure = 92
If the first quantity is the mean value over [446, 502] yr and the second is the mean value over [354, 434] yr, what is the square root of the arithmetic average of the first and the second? 11.5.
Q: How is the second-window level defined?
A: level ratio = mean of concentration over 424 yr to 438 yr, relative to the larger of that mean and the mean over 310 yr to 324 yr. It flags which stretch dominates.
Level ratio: 0.86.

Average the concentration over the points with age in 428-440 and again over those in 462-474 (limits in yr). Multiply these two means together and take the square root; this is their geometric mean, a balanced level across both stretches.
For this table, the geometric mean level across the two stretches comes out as 124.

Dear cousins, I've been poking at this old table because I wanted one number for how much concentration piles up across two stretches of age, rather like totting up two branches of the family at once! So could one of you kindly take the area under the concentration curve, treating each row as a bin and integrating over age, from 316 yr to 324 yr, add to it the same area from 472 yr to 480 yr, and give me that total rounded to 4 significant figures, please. 2166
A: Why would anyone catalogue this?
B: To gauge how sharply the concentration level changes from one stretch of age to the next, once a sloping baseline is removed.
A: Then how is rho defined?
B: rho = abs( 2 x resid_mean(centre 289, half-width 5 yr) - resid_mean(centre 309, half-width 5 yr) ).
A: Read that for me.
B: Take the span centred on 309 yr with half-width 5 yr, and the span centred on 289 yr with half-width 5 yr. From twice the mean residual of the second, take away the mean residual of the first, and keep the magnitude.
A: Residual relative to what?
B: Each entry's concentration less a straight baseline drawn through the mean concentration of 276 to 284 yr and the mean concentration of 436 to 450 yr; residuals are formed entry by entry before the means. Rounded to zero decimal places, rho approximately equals 24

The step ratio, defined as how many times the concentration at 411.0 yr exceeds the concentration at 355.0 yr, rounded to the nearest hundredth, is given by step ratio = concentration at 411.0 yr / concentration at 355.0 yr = 1.00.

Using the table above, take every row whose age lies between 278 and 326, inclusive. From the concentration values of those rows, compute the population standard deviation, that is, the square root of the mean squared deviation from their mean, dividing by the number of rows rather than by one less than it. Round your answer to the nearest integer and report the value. 11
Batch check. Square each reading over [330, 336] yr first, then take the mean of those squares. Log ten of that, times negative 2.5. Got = -10.9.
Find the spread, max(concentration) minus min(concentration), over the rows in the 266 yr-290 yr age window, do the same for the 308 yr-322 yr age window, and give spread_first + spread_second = 53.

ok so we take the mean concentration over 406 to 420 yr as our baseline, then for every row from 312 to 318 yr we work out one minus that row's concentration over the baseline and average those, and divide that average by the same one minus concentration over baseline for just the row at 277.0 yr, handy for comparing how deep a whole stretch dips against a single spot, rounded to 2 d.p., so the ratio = 0.66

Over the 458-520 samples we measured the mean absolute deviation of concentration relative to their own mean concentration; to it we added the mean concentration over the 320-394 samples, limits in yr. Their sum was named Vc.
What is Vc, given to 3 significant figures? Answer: 154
